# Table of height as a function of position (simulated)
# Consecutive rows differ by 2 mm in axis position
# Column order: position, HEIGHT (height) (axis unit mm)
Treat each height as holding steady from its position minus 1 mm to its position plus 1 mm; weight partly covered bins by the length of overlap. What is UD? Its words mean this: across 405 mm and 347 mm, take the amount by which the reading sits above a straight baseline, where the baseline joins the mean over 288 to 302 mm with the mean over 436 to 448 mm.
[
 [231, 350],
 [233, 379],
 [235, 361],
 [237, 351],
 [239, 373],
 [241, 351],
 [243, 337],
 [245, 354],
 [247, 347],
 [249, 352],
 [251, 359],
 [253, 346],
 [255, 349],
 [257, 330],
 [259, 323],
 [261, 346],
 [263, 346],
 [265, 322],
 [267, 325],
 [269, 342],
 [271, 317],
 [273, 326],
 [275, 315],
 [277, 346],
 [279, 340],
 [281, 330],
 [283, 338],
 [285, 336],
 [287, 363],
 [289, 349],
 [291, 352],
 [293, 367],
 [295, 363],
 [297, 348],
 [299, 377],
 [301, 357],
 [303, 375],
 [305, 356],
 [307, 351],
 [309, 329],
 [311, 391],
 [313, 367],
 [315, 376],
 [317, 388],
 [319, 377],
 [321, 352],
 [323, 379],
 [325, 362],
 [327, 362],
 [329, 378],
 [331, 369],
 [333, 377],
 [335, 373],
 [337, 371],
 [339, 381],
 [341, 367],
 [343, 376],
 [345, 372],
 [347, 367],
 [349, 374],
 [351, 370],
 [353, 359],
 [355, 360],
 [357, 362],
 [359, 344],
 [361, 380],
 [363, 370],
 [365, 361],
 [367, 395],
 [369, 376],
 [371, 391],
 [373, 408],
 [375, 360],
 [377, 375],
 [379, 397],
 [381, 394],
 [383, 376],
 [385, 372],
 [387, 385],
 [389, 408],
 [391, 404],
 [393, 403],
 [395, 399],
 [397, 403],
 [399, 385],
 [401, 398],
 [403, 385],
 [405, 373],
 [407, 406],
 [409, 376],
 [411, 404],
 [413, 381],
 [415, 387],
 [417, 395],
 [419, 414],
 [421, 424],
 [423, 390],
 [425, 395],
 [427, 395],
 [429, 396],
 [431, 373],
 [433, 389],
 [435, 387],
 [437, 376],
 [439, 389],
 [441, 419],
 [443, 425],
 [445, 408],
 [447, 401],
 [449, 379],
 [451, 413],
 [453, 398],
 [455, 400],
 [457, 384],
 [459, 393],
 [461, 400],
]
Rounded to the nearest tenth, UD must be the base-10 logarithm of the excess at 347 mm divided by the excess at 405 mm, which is -0.4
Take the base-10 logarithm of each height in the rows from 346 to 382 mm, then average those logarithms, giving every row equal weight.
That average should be 2.57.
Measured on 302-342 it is 2.57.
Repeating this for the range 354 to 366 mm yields 2.56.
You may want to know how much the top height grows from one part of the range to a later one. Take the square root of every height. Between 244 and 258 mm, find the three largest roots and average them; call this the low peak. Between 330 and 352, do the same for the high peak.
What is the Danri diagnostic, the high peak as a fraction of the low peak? 1.03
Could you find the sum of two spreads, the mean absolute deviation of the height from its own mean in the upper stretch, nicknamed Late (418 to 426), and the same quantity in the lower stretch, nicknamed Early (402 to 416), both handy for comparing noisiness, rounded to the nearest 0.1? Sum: 23.3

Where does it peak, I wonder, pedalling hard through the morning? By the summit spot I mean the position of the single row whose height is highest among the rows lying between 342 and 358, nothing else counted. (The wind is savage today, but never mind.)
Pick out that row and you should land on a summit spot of 343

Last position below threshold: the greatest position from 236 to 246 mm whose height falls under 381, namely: 245 mm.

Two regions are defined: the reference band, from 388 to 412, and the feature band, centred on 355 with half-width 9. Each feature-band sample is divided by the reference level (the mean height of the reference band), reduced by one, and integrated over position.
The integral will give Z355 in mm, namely -1.4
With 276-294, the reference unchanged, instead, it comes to -2.2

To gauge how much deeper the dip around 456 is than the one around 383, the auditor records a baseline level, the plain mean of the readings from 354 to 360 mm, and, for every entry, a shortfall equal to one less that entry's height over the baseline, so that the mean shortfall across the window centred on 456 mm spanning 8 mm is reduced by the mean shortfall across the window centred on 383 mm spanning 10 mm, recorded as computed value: -0.03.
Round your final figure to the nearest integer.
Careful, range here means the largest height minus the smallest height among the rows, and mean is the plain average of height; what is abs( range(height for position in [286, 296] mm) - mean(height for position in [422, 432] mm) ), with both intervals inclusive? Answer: 372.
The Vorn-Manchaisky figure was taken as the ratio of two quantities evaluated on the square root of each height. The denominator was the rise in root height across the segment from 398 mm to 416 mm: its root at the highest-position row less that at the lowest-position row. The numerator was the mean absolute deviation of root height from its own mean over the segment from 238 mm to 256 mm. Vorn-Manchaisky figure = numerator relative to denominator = 3.5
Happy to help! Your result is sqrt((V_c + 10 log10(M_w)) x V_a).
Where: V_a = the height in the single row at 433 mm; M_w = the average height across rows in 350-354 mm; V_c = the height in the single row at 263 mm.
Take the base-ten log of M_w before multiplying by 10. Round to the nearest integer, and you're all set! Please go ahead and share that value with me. 380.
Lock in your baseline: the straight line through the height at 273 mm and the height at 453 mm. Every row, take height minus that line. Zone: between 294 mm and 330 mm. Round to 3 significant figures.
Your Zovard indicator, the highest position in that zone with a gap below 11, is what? 321 mm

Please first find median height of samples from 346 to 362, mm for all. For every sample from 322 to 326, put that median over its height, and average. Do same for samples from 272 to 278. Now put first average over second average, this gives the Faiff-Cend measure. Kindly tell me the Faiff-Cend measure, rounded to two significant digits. 0.89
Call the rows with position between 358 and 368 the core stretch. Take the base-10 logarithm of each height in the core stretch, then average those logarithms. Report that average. 2.57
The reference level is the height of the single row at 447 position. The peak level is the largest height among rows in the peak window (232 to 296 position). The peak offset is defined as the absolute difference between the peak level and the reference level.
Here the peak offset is 22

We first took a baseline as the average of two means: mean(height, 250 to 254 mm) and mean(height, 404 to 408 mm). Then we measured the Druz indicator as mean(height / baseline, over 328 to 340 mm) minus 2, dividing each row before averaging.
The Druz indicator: -0.99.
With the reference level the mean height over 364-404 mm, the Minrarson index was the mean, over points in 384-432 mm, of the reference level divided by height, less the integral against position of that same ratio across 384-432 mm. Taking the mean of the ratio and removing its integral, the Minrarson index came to -46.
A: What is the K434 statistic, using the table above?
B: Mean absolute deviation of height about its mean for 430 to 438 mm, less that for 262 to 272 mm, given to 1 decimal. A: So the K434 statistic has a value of -4.1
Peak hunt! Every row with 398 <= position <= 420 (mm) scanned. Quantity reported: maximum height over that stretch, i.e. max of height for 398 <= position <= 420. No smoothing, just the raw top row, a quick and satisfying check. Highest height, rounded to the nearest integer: 414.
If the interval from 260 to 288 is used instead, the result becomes 363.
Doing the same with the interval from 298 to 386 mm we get 408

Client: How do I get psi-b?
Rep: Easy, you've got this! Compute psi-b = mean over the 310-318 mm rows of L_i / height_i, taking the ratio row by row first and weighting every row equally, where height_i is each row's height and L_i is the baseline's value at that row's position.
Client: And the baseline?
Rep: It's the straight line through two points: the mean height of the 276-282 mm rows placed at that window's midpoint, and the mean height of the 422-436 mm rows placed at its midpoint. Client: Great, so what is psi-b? 0.922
